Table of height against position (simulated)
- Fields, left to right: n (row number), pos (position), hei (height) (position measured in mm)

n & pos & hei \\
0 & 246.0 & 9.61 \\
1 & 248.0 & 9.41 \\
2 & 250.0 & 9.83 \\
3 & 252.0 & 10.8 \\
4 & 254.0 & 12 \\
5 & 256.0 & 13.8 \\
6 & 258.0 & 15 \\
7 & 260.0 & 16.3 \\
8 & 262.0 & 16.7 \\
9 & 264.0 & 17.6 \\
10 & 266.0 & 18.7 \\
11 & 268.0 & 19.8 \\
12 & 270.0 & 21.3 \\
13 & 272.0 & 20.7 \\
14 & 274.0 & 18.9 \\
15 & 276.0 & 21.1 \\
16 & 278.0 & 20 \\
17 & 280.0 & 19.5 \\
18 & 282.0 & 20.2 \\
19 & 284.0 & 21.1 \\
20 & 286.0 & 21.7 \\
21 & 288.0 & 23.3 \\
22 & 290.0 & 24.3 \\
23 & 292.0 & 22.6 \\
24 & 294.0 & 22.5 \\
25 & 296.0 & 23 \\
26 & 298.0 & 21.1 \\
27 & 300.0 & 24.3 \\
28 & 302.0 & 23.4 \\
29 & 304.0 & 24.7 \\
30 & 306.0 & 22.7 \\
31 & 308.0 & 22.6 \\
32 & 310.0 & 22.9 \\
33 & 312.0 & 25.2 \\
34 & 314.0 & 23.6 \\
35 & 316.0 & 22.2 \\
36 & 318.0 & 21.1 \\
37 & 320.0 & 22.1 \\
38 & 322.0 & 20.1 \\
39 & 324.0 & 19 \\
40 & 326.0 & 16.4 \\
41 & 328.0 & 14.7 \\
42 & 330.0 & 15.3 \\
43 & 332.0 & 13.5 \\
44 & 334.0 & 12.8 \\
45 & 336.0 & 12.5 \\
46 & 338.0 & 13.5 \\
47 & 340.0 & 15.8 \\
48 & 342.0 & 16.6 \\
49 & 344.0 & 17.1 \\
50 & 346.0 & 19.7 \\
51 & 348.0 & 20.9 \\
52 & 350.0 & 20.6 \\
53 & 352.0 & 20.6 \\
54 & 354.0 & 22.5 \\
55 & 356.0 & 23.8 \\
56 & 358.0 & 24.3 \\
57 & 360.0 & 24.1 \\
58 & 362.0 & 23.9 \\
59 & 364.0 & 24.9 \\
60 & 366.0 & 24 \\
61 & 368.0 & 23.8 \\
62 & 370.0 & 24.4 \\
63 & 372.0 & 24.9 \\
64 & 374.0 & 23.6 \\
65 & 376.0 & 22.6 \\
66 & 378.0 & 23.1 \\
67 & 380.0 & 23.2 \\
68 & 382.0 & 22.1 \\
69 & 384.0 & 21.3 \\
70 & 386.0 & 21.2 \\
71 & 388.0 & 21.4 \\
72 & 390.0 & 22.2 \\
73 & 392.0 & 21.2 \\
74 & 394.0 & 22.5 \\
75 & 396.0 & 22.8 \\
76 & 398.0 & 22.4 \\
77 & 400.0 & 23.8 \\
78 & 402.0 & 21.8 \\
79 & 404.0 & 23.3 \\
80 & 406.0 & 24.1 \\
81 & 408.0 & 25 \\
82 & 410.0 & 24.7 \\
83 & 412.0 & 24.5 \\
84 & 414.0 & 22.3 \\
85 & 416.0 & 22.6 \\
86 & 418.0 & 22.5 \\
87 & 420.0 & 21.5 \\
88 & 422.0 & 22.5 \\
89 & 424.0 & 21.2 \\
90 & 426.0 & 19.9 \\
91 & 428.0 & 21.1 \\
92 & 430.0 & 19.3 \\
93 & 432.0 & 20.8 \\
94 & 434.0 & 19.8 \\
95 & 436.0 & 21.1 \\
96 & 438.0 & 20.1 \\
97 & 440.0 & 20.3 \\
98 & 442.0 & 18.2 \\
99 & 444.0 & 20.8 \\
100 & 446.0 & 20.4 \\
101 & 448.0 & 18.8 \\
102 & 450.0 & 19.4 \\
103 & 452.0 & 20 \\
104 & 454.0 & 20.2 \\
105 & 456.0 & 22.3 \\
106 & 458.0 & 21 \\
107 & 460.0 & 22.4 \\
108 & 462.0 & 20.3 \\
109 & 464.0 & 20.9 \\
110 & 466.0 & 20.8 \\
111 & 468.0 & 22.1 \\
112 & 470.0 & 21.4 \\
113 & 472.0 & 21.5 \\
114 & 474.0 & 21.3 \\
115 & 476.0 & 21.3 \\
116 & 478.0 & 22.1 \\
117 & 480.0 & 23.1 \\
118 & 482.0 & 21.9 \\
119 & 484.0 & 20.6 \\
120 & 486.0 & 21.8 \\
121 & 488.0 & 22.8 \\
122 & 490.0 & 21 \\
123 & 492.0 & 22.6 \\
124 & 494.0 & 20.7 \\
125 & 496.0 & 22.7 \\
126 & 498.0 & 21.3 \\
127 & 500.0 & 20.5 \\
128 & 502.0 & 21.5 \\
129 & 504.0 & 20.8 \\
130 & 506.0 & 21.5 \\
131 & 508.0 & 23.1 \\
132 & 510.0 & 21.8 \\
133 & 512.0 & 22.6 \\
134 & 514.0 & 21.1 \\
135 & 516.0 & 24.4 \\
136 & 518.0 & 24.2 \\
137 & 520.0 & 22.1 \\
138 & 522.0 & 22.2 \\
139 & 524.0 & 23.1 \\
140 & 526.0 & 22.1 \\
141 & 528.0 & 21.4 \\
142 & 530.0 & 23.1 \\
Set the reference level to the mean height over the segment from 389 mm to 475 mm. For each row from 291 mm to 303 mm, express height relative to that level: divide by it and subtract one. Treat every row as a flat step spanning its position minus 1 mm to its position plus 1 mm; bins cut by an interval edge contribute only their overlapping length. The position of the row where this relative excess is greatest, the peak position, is 300.0 mm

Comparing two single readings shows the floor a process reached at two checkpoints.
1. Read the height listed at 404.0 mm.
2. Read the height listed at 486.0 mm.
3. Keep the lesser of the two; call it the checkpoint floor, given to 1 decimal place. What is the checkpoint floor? 21.8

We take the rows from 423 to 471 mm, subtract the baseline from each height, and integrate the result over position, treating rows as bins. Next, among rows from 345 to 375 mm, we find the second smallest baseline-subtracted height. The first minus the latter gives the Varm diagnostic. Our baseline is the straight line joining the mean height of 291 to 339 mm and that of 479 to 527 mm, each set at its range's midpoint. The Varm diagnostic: -46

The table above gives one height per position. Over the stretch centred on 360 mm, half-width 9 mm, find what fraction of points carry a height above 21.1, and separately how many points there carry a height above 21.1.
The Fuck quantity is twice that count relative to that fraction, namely 18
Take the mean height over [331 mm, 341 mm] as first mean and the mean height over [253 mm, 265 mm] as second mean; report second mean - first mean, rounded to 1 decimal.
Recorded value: 1.6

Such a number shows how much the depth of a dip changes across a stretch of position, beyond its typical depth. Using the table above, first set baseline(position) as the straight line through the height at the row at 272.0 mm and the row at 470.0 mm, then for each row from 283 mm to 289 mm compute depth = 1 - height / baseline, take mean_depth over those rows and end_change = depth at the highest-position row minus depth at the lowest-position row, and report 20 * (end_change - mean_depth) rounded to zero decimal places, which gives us -1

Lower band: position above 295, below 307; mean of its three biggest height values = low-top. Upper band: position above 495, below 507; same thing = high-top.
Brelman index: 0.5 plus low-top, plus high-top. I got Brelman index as 46.5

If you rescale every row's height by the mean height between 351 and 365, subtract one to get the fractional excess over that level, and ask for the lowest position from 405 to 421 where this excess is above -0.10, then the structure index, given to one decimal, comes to 406.0 mm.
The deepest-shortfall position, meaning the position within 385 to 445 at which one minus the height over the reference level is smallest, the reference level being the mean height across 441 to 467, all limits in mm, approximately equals 408.0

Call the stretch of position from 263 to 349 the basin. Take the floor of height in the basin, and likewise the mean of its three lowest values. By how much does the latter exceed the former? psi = 0.43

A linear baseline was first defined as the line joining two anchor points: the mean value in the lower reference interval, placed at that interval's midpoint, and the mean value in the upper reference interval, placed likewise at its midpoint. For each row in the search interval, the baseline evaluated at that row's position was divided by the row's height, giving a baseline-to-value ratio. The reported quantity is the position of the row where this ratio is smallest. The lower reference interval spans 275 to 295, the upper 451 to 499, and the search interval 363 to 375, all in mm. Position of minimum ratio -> 372.0 mm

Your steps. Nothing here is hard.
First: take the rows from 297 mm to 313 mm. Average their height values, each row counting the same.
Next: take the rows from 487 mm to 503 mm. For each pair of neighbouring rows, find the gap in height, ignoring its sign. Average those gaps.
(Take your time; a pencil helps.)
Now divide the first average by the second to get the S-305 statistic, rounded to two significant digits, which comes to 16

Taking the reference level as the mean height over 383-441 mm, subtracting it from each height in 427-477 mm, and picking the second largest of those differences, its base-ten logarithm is -0.5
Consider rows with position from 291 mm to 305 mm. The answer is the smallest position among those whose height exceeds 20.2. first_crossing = 292.0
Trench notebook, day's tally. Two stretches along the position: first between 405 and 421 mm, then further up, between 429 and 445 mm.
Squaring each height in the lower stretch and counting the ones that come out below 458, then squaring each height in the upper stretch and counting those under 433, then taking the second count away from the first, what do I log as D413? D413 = -7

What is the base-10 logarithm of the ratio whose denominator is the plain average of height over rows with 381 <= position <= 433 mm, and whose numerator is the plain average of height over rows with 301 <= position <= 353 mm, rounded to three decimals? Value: -0.063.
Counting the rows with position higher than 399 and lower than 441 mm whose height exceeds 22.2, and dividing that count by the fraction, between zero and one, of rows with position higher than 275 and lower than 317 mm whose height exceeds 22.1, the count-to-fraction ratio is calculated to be 15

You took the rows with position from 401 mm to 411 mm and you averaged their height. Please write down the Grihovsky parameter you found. 23.8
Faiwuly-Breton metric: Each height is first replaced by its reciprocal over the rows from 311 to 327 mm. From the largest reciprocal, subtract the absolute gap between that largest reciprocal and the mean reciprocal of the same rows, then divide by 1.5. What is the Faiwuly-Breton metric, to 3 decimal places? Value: 0.032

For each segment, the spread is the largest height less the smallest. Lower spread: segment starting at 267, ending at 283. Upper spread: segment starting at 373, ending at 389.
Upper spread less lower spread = 0.0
